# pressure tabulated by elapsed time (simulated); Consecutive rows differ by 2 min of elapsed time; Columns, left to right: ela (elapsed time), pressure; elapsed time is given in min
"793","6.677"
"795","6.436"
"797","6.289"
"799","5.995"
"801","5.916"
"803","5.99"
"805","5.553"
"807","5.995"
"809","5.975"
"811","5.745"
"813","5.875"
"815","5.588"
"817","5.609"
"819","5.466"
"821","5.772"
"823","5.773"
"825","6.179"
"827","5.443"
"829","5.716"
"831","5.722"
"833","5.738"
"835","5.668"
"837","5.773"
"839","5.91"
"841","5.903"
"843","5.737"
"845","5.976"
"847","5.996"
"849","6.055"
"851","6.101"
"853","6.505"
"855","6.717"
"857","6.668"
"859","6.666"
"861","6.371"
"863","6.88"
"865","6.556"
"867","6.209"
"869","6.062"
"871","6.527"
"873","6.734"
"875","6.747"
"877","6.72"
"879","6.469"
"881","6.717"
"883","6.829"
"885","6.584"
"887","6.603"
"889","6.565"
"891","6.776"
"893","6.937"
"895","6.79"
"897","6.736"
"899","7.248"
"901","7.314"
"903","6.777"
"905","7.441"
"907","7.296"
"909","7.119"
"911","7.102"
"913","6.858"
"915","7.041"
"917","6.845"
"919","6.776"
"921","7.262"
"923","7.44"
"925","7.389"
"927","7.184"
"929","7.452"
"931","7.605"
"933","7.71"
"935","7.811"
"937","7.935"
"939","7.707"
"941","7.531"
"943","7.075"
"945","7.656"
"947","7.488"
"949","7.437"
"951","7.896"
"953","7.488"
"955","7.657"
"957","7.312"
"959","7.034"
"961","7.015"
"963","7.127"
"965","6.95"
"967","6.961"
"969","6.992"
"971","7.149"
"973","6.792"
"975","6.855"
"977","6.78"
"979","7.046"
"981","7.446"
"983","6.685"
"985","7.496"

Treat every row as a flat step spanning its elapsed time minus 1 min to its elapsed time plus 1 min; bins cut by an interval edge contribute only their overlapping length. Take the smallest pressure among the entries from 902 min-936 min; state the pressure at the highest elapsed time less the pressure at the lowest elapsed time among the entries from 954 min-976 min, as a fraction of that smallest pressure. -0.12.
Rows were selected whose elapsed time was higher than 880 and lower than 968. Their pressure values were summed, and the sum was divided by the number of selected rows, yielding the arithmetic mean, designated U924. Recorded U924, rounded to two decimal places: 7.19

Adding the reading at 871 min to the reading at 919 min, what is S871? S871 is 13.3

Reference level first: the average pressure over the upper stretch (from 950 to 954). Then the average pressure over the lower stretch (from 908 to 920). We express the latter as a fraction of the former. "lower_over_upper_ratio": 0.90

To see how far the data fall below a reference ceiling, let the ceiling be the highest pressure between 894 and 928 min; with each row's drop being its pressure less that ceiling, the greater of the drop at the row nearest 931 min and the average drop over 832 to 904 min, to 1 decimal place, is 0.2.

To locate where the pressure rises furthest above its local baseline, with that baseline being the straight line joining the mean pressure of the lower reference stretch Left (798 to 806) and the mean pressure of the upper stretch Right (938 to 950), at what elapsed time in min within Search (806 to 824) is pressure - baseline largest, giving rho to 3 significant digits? 807 min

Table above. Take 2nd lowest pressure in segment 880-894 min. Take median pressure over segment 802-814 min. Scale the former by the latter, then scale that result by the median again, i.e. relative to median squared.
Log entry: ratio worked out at 0.19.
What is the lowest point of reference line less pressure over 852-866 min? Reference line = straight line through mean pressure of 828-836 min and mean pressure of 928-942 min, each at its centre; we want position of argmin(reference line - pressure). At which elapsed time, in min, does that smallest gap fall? 863 min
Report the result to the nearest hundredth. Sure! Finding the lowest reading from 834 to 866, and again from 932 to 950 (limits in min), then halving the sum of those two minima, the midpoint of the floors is 6.37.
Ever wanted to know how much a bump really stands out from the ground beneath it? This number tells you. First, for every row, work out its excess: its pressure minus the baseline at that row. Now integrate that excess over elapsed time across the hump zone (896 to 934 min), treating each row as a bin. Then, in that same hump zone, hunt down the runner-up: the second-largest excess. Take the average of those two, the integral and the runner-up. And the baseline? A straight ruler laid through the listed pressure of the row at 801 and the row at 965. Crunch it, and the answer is 11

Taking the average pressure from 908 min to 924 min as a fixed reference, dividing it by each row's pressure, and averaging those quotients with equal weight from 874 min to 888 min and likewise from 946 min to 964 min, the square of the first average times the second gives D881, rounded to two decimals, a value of 1.07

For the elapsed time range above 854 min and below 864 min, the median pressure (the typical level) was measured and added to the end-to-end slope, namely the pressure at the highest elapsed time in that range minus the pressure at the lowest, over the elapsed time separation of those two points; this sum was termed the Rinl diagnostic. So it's 6.7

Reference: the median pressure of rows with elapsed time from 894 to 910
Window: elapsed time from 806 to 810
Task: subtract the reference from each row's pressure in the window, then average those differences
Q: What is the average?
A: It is -1.2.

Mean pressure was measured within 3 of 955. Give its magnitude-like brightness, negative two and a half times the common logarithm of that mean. -2.19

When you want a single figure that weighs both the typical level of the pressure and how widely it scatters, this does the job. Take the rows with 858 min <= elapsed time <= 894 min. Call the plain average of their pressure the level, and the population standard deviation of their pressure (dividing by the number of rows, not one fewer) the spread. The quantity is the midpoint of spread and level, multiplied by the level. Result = 22.6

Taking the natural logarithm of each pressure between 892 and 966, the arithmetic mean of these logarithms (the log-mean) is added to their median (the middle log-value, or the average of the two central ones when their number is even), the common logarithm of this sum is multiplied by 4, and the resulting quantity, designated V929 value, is 2.40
